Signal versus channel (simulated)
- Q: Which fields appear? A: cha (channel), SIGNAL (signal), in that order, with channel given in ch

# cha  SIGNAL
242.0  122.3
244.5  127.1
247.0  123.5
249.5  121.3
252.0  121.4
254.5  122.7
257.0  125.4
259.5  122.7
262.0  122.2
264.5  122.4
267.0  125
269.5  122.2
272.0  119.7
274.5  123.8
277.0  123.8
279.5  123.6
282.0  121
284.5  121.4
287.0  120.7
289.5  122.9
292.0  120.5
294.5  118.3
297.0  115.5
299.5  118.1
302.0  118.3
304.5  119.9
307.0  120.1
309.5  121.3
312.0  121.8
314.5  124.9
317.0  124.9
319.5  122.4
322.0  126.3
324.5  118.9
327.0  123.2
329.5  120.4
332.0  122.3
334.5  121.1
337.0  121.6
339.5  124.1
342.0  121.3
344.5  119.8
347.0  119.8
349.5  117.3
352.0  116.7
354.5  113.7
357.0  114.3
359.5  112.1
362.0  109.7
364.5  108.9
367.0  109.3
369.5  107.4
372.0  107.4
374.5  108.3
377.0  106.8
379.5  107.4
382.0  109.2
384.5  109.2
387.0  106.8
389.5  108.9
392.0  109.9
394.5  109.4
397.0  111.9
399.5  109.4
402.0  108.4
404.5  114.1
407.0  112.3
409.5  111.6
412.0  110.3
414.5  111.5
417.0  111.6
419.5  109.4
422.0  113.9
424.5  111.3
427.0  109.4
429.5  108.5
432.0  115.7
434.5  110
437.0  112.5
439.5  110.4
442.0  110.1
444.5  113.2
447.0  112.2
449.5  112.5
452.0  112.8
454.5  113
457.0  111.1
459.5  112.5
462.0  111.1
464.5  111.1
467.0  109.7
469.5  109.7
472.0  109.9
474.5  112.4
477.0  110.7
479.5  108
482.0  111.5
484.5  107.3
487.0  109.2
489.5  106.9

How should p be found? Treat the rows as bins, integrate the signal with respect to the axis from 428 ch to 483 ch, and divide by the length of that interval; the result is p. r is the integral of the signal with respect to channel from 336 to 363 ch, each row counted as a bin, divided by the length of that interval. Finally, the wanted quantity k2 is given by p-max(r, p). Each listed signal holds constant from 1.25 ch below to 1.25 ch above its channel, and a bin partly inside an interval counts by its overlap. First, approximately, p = 111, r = 117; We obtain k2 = -6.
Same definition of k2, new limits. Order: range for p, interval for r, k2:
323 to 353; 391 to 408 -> 0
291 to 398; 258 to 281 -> -7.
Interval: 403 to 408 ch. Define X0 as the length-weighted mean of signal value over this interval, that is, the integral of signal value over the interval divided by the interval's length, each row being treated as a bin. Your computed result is 113.0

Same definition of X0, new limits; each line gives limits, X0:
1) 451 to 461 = 112.3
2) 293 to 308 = 118.4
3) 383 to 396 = 108.9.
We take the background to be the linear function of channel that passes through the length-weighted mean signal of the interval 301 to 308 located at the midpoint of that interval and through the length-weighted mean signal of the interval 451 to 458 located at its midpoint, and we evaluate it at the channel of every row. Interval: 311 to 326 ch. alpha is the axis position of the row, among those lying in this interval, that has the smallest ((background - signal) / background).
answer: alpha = 322.0 ch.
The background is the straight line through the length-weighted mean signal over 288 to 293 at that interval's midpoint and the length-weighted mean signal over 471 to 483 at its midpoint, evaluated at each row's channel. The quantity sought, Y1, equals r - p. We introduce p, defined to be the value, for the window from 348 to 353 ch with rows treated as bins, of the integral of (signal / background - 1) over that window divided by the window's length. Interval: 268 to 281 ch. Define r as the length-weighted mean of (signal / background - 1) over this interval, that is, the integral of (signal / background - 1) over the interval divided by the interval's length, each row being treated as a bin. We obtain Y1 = 0.01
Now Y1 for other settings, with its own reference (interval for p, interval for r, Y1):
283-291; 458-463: 0.01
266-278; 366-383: -0.07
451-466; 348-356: -0.02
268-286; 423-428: -0.02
